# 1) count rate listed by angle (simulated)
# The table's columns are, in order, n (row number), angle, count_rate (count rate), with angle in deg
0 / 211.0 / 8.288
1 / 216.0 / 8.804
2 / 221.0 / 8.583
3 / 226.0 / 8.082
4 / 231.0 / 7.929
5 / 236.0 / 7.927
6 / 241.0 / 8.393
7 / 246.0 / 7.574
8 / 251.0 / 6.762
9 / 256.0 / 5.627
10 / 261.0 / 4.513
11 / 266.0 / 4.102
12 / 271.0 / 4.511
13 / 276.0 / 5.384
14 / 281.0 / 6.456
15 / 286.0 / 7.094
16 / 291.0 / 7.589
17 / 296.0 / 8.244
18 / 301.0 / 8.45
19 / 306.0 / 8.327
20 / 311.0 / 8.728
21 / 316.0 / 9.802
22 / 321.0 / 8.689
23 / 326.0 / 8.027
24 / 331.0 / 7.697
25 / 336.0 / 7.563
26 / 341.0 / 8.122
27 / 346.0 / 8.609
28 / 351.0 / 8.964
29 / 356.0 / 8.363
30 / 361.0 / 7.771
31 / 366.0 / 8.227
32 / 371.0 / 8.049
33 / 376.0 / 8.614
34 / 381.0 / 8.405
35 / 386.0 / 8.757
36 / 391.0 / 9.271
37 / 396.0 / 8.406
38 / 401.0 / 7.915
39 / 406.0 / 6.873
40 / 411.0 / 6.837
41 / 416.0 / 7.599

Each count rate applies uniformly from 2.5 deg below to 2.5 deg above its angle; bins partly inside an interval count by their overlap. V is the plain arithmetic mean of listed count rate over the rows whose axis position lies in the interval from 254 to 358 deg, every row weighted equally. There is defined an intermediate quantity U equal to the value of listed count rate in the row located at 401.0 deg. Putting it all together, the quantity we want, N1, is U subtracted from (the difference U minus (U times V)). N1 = -58.4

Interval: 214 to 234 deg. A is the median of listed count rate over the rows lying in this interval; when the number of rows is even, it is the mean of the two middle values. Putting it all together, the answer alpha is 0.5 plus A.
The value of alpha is 8.83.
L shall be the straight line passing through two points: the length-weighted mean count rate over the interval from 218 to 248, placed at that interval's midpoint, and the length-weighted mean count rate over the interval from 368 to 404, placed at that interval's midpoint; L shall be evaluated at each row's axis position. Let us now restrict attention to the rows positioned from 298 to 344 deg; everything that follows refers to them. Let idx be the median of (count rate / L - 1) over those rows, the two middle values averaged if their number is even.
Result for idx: 0.006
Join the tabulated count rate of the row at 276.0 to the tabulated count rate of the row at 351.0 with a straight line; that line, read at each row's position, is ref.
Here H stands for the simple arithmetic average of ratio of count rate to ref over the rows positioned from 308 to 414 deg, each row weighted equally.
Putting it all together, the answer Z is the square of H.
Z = 0.81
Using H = 0.90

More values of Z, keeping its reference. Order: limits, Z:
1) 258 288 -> 1.01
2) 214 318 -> 2.74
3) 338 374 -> 0.82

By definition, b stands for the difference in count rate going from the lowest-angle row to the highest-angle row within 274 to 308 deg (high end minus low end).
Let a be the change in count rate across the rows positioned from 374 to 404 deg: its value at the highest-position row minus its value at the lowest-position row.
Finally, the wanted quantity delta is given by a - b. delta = -4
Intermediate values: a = -0.7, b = 2.9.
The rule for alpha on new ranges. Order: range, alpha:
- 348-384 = 8.86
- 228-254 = 8.43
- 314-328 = 9.19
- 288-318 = 8.89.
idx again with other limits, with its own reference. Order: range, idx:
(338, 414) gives -0.009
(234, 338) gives -0.076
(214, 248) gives 0.000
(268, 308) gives -0.108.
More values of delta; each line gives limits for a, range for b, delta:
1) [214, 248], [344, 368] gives -1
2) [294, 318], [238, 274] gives 5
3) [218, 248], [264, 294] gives -4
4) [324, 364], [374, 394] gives -1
